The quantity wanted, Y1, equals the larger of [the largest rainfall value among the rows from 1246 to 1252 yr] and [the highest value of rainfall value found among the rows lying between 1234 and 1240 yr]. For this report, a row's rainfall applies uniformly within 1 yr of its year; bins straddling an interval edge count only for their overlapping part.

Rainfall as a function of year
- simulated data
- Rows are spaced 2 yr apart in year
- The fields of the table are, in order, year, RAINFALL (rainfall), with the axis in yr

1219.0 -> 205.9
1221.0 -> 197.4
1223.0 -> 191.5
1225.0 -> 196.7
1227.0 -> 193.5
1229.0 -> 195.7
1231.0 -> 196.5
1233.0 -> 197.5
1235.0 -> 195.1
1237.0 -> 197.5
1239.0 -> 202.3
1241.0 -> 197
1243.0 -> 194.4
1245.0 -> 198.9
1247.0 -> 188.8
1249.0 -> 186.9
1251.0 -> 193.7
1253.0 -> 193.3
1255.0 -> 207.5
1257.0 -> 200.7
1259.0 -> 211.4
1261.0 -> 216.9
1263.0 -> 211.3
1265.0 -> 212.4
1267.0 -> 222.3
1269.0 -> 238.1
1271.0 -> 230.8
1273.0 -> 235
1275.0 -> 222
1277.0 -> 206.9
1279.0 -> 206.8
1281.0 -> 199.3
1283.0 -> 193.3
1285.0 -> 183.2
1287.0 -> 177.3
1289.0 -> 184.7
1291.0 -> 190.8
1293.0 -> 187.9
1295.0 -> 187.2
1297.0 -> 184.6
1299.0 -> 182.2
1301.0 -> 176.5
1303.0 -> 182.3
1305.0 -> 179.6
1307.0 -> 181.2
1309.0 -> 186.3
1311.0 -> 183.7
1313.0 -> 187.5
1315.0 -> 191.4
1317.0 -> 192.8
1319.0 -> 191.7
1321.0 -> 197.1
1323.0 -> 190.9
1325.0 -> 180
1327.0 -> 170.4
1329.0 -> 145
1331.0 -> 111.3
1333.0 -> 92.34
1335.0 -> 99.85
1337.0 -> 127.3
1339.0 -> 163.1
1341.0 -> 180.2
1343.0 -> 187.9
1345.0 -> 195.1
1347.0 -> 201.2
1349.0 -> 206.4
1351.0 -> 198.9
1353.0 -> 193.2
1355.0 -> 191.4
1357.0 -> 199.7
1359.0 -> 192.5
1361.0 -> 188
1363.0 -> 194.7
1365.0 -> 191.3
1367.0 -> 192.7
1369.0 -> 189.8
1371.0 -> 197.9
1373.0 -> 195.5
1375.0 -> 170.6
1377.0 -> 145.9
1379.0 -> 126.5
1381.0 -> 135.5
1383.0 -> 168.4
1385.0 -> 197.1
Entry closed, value 202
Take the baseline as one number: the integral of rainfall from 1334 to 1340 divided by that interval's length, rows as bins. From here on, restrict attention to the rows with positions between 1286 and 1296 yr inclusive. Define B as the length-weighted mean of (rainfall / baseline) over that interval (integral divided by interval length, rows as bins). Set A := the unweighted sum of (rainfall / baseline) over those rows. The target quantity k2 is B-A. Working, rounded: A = 7.1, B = 1.43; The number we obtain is -5.7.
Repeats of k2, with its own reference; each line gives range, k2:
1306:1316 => -5.7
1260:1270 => -6.8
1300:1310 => -5.6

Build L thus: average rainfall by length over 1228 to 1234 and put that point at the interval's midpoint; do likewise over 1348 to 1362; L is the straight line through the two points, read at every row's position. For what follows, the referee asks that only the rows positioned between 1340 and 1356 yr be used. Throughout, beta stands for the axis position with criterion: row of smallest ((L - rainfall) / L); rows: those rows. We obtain 1349.0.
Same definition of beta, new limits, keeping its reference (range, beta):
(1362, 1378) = 1371.0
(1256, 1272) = 1269.0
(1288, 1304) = 1291.0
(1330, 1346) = 1345.0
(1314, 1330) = 1321.0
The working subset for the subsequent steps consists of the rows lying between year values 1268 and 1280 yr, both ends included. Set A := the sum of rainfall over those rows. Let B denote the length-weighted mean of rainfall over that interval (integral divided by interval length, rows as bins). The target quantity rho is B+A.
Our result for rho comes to 1563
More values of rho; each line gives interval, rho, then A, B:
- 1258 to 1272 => 1764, 1543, 220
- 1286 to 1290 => 543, 362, 181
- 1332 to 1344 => 992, 851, 142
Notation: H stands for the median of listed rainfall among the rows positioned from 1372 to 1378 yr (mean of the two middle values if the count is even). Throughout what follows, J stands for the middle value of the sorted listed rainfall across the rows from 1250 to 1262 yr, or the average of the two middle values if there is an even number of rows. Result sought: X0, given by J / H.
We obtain 1.20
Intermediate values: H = 171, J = 204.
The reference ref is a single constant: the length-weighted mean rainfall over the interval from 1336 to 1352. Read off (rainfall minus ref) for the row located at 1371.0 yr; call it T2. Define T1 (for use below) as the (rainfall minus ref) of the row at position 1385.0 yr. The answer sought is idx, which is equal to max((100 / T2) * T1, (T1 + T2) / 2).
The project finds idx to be 95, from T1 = 15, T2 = 15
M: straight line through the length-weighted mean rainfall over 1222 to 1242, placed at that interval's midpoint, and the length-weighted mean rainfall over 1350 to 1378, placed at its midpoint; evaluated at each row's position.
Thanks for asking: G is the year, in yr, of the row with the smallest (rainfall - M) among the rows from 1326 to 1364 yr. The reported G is 1333.0 yr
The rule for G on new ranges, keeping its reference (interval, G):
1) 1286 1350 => 1333.0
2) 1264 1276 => 1265.0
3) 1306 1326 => 1325.0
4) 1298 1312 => 1301.0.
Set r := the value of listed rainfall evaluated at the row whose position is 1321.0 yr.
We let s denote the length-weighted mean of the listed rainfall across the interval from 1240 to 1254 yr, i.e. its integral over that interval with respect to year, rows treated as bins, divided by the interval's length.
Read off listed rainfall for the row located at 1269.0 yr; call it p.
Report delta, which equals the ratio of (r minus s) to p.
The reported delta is 0.02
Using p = 238.1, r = 197.1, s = 193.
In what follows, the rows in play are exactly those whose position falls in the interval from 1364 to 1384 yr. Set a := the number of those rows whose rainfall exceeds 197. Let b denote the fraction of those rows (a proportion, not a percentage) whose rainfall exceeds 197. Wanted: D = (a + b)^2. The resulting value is 1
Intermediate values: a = 1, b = 0.10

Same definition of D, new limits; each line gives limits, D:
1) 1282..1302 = 0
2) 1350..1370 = 5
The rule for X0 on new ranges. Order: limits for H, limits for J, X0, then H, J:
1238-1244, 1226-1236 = 0.99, 197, 196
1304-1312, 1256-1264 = 1.16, 182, 211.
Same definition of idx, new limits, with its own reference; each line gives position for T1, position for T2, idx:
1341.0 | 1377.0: 6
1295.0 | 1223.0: 52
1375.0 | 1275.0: 14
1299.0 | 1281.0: 8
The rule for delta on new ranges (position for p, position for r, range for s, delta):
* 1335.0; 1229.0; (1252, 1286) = -0.16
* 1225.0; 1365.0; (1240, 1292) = -0.06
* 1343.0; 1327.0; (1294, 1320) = -0.08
